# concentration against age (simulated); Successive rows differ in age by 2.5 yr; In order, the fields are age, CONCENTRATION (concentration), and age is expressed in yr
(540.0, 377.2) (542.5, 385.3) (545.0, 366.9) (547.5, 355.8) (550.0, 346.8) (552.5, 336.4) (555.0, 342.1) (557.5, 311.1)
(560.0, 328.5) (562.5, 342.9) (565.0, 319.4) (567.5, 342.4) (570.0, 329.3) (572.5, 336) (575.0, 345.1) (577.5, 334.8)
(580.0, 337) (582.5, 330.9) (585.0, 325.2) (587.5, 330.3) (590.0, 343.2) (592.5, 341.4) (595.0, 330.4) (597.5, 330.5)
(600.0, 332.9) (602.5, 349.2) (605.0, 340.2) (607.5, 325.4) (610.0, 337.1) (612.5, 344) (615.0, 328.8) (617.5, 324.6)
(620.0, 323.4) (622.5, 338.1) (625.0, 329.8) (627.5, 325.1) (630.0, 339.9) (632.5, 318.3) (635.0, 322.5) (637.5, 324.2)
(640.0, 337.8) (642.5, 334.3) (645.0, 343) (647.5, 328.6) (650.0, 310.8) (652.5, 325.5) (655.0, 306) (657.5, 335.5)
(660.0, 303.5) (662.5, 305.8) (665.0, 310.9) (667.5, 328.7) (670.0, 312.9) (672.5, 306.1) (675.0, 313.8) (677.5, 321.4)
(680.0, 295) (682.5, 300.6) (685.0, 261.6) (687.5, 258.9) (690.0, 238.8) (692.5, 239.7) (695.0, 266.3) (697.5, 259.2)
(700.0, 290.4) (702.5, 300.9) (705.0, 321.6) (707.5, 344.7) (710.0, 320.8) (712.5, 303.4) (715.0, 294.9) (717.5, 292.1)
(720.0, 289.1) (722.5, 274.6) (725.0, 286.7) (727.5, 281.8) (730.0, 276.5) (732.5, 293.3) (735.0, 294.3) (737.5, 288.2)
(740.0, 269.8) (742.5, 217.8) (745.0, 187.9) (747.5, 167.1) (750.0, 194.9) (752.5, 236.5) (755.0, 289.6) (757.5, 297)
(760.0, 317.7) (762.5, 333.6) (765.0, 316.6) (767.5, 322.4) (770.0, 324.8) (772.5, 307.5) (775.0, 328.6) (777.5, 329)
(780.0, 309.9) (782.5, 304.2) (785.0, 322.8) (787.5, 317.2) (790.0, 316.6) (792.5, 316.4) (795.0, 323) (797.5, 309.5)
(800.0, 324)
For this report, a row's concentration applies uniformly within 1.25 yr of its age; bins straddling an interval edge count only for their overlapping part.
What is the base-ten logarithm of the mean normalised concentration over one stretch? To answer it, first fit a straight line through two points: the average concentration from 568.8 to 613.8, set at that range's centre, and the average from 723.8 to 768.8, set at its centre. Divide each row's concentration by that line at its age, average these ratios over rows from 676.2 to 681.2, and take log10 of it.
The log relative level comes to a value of 0.013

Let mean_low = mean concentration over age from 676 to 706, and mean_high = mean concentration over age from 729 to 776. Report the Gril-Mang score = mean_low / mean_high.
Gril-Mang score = 1.01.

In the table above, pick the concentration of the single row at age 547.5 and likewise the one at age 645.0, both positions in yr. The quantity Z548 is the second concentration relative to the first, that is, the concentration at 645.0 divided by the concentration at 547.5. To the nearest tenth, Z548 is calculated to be 1.0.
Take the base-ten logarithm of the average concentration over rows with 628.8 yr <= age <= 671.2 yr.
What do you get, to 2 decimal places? 2.51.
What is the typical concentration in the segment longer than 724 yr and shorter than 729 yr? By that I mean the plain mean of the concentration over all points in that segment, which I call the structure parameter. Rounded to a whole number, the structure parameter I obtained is 284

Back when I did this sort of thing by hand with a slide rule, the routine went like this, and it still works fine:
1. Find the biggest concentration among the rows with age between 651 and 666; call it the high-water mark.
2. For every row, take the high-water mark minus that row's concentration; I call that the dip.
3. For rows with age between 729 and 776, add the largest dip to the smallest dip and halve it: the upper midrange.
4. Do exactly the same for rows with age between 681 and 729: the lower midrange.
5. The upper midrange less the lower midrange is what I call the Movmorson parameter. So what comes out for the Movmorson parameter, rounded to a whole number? 41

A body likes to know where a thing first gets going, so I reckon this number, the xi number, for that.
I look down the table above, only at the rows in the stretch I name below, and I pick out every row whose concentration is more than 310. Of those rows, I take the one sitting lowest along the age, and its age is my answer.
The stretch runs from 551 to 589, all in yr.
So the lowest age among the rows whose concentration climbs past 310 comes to 552.5 yr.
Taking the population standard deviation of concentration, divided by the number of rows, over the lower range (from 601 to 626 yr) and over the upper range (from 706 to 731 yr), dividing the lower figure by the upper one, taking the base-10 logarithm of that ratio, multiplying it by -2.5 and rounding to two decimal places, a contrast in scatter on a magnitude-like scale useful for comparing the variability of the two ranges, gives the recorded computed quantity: 0.96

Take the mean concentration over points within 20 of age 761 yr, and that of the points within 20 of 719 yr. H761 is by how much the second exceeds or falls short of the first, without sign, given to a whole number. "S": 17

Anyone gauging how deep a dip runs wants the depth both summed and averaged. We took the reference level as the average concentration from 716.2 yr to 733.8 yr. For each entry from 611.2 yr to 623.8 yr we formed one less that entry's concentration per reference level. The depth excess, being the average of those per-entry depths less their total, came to 0.66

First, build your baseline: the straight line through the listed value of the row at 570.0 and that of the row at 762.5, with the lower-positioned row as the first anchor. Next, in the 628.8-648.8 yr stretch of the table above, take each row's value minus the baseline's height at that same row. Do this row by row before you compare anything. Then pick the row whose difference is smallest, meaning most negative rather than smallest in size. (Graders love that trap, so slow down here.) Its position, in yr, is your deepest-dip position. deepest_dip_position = 632.5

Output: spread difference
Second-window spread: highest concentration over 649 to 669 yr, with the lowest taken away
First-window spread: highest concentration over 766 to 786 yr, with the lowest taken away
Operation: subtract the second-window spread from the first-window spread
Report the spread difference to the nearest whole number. -7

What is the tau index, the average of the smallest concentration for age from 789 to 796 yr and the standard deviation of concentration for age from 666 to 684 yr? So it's 164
